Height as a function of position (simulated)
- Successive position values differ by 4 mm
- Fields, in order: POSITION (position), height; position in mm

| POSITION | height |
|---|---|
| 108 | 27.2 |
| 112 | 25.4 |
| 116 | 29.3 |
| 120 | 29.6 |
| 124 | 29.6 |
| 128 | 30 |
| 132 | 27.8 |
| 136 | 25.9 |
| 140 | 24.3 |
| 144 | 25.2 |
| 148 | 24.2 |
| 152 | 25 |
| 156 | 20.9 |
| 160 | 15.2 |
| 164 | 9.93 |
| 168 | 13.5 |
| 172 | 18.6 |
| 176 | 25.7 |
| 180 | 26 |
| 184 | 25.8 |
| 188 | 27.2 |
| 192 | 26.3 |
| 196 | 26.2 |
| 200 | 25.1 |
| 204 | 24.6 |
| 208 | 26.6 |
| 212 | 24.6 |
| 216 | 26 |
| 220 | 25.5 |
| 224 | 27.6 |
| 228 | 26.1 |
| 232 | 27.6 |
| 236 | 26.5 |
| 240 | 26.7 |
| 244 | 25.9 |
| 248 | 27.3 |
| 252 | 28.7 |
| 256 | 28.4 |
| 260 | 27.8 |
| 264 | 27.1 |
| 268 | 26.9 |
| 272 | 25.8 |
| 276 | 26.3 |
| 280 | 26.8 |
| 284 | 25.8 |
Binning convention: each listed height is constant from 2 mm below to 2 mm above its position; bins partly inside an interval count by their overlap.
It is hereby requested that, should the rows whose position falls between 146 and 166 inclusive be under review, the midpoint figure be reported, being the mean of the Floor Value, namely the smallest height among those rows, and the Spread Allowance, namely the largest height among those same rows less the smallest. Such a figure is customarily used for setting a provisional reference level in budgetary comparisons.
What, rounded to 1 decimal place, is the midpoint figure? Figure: 12.5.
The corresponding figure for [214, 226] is 13.8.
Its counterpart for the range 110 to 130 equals 15.0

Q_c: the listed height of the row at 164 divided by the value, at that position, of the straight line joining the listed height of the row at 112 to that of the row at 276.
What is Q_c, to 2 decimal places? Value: 0.39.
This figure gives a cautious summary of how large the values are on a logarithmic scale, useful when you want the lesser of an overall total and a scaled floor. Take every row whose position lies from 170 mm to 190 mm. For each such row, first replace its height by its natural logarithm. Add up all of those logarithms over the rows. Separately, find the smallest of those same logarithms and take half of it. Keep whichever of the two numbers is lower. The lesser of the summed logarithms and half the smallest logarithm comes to 1.46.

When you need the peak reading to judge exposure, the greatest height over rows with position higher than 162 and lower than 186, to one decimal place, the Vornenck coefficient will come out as 26.0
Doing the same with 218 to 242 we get 27.6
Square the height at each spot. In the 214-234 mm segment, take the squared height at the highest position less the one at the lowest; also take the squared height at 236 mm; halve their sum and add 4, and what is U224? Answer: 398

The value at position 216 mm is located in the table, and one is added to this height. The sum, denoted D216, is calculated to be 27.0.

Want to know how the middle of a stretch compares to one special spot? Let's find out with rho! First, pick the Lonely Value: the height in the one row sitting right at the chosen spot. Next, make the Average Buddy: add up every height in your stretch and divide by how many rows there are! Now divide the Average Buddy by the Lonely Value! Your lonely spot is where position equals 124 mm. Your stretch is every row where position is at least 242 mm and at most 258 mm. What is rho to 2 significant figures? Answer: 0.93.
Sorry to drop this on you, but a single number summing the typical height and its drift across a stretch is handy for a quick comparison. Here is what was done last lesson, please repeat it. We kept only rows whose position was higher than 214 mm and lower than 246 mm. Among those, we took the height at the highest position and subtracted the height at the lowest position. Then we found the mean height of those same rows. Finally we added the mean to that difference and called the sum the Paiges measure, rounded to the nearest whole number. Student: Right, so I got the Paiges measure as 26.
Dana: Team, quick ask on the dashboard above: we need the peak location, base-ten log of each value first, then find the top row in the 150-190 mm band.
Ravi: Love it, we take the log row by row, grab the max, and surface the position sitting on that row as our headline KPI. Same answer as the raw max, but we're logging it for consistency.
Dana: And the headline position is 188 mm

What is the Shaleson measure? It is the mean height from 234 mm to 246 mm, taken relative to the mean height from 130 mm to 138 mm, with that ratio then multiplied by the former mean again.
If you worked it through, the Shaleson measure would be 26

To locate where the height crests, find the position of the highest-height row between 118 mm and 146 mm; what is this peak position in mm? 128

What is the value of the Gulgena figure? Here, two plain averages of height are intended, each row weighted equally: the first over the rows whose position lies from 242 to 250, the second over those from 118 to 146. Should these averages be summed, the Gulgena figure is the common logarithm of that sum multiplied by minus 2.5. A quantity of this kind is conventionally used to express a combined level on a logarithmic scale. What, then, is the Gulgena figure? -4.33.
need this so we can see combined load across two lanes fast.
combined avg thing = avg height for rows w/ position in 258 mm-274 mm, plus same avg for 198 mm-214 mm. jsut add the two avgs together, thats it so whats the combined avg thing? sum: 52.1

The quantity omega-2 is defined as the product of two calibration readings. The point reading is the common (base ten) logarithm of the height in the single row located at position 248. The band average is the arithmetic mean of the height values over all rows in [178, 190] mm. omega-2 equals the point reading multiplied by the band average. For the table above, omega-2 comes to 38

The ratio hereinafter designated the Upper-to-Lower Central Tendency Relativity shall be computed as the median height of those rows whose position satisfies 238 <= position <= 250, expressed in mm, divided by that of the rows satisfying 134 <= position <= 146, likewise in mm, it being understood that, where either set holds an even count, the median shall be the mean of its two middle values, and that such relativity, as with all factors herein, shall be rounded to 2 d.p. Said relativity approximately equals 1.06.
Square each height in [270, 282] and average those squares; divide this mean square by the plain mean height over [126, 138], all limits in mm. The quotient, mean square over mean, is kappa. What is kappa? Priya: 25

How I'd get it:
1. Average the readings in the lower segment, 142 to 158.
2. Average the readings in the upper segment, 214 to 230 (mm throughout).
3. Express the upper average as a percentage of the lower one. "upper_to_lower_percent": 110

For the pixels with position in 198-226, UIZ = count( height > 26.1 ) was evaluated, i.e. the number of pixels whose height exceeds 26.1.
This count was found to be 2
